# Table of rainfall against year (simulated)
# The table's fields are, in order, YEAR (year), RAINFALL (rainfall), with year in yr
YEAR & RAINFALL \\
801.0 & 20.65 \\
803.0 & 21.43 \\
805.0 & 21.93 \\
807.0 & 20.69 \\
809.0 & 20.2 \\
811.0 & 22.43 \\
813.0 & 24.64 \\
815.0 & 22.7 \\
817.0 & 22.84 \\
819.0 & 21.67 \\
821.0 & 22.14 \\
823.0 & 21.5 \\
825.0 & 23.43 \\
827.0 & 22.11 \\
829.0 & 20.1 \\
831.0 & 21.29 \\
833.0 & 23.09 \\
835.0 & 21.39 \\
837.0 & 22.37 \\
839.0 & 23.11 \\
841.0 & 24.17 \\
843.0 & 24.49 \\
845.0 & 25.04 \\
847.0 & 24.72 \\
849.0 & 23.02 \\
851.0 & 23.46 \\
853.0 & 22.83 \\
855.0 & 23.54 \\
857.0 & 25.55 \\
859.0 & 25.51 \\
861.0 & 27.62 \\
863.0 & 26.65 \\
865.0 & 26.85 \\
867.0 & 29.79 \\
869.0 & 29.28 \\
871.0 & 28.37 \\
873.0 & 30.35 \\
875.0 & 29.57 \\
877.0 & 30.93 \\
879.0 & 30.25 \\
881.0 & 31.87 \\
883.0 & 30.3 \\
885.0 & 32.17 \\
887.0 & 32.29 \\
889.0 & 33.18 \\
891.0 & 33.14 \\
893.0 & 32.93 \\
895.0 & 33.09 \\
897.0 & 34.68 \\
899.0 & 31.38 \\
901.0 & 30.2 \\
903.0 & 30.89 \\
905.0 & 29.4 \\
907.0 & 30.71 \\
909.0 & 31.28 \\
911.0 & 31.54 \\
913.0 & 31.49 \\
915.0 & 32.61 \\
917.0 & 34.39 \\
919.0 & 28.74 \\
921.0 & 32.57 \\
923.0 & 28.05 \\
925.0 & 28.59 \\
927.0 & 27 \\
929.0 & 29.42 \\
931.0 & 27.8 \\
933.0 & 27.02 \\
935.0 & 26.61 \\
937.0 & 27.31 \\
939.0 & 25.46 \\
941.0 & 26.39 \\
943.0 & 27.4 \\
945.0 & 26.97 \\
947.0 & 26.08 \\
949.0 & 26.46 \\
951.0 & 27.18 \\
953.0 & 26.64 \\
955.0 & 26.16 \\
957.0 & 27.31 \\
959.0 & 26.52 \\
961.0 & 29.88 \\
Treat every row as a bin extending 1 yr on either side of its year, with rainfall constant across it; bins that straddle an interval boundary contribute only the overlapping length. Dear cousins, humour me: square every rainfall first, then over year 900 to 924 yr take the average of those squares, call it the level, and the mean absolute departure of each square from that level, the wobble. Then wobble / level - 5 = -4.91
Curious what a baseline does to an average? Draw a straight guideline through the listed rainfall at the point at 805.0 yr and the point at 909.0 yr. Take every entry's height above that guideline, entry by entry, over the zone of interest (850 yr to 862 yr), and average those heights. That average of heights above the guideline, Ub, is -1.8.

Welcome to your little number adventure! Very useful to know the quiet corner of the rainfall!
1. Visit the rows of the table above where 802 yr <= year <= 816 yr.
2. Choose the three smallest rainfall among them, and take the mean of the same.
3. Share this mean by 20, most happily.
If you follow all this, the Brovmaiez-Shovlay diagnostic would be 1.0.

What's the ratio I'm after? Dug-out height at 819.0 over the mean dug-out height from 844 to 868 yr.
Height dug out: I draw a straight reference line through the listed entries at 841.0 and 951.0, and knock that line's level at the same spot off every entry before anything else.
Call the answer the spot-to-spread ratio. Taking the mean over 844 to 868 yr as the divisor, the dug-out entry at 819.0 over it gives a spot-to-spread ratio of -2.4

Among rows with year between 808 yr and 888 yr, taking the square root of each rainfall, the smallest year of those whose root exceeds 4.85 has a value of 813.0 yr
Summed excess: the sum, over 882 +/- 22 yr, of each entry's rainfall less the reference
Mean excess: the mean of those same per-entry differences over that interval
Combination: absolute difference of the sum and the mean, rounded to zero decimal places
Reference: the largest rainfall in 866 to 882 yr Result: 24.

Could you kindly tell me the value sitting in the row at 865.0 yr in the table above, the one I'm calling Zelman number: 26.85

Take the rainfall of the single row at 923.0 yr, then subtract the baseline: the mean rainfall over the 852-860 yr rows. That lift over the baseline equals 3.7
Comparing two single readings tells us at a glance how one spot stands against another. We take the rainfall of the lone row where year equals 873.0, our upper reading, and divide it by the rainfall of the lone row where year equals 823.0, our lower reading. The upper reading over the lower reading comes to 1.41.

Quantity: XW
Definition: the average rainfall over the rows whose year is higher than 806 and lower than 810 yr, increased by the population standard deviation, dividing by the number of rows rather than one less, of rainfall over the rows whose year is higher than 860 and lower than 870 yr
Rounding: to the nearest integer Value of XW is 22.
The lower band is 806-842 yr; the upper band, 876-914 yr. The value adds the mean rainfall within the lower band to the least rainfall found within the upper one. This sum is 52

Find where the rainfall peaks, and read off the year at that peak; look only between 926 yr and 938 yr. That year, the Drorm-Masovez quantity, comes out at 929.0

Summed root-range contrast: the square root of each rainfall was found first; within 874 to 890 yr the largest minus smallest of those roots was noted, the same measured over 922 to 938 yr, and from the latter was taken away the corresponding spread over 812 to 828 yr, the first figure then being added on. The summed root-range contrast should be 0.26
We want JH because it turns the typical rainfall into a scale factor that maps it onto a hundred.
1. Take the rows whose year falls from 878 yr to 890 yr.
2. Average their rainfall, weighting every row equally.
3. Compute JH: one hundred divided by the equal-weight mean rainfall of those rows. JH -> 3.2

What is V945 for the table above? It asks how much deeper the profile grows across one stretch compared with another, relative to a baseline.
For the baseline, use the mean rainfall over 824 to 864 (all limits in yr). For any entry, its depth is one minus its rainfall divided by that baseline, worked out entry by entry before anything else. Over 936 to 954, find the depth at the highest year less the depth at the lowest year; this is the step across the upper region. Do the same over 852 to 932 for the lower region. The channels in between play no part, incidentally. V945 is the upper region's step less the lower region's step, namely 0.24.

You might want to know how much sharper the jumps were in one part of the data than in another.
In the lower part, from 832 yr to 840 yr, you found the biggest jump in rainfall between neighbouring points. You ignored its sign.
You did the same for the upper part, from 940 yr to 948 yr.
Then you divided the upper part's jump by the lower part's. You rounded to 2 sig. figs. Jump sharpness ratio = 0.59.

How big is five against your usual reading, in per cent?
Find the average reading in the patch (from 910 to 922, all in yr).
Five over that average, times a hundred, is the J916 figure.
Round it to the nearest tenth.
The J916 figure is 15.7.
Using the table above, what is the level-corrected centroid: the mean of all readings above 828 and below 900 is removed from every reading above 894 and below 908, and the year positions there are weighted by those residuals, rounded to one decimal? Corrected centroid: 899.7 yr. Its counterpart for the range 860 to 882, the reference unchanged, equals 876.0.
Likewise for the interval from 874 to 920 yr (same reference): 897.2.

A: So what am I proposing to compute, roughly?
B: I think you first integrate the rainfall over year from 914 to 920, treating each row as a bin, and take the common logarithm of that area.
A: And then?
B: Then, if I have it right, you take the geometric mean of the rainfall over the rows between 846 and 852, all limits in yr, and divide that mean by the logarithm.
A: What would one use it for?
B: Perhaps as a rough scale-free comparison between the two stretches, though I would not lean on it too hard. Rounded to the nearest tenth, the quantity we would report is 10.4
